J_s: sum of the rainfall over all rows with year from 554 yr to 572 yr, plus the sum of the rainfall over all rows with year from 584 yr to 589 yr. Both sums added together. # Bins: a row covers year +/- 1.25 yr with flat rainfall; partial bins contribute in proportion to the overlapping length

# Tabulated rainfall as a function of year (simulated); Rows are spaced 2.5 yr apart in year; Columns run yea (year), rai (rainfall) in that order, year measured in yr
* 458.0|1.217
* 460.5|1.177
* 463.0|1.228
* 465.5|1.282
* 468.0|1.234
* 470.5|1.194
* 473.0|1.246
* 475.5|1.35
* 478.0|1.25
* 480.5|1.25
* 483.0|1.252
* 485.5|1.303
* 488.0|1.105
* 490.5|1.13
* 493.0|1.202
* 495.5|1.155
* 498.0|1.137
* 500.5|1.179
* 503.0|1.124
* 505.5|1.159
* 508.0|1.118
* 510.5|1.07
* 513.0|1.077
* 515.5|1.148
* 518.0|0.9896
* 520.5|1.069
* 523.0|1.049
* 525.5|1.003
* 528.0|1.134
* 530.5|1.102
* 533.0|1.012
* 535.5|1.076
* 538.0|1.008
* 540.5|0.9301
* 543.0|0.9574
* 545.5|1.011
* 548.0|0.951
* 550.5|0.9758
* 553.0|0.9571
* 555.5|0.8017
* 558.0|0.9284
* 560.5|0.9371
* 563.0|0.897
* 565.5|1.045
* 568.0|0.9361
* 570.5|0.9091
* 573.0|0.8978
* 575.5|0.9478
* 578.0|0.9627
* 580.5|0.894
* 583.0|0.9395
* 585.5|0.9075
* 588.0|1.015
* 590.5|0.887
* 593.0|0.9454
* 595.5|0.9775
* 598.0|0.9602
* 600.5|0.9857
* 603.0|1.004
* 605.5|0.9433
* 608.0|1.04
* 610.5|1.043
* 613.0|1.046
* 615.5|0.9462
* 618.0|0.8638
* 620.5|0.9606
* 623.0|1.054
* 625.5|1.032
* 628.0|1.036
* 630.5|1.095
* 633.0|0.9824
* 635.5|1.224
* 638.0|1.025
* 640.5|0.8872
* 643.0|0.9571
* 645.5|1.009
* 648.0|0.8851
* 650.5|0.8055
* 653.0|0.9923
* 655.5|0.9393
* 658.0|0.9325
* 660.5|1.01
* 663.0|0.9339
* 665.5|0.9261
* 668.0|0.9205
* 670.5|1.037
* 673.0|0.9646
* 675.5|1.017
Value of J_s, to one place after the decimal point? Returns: 8.4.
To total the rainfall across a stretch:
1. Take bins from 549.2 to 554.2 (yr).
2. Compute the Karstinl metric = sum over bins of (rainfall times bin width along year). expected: 4.83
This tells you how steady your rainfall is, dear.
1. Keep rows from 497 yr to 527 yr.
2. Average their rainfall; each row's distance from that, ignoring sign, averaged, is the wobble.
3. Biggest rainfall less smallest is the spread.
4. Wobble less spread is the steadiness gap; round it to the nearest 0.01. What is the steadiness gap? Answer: -0.14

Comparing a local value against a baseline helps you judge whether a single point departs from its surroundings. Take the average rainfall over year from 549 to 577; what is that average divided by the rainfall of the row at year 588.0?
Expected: 0.92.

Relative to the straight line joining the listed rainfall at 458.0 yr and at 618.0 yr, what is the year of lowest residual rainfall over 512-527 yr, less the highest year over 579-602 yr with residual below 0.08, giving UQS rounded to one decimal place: -80.0 yr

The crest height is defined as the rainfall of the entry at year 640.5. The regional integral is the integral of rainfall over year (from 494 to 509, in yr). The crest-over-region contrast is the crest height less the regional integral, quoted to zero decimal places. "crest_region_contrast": -16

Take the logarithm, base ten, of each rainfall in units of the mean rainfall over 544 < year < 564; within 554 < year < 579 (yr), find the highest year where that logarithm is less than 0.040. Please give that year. 578.0 yr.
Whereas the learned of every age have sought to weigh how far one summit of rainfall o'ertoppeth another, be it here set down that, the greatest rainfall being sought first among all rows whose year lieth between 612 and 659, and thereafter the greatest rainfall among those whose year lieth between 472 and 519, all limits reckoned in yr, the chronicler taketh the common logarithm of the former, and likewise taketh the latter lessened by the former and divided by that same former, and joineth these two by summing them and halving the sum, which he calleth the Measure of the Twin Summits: 0.10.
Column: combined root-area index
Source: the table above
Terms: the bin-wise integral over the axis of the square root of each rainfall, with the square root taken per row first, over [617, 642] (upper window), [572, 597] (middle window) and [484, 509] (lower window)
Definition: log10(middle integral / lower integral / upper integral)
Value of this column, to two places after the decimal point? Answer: -1.45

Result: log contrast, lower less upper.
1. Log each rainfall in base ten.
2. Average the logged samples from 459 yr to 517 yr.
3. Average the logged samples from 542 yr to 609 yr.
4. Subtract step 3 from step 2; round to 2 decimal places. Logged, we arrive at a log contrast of 0.10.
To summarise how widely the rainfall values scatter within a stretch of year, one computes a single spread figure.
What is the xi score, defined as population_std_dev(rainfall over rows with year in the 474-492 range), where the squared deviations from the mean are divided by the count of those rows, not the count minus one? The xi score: 0.082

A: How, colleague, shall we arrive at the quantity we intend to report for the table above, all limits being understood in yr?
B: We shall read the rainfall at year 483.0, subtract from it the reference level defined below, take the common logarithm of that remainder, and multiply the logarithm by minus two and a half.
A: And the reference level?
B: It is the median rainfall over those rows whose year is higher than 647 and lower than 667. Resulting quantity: 1.2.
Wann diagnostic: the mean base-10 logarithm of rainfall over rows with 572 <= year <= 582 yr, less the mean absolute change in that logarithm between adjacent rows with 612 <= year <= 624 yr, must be -0.08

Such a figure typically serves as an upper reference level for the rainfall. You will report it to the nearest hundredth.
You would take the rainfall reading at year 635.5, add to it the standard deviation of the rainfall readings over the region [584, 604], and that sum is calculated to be 1.27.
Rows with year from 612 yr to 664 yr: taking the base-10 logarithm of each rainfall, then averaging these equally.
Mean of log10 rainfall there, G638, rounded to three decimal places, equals -0.010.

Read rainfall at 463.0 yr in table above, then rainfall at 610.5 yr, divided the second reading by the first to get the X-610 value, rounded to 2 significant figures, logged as 0.85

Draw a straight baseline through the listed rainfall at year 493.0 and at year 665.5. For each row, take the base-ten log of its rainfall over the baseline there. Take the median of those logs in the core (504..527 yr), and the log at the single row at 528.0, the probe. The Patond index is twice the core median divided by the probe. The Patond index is 16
